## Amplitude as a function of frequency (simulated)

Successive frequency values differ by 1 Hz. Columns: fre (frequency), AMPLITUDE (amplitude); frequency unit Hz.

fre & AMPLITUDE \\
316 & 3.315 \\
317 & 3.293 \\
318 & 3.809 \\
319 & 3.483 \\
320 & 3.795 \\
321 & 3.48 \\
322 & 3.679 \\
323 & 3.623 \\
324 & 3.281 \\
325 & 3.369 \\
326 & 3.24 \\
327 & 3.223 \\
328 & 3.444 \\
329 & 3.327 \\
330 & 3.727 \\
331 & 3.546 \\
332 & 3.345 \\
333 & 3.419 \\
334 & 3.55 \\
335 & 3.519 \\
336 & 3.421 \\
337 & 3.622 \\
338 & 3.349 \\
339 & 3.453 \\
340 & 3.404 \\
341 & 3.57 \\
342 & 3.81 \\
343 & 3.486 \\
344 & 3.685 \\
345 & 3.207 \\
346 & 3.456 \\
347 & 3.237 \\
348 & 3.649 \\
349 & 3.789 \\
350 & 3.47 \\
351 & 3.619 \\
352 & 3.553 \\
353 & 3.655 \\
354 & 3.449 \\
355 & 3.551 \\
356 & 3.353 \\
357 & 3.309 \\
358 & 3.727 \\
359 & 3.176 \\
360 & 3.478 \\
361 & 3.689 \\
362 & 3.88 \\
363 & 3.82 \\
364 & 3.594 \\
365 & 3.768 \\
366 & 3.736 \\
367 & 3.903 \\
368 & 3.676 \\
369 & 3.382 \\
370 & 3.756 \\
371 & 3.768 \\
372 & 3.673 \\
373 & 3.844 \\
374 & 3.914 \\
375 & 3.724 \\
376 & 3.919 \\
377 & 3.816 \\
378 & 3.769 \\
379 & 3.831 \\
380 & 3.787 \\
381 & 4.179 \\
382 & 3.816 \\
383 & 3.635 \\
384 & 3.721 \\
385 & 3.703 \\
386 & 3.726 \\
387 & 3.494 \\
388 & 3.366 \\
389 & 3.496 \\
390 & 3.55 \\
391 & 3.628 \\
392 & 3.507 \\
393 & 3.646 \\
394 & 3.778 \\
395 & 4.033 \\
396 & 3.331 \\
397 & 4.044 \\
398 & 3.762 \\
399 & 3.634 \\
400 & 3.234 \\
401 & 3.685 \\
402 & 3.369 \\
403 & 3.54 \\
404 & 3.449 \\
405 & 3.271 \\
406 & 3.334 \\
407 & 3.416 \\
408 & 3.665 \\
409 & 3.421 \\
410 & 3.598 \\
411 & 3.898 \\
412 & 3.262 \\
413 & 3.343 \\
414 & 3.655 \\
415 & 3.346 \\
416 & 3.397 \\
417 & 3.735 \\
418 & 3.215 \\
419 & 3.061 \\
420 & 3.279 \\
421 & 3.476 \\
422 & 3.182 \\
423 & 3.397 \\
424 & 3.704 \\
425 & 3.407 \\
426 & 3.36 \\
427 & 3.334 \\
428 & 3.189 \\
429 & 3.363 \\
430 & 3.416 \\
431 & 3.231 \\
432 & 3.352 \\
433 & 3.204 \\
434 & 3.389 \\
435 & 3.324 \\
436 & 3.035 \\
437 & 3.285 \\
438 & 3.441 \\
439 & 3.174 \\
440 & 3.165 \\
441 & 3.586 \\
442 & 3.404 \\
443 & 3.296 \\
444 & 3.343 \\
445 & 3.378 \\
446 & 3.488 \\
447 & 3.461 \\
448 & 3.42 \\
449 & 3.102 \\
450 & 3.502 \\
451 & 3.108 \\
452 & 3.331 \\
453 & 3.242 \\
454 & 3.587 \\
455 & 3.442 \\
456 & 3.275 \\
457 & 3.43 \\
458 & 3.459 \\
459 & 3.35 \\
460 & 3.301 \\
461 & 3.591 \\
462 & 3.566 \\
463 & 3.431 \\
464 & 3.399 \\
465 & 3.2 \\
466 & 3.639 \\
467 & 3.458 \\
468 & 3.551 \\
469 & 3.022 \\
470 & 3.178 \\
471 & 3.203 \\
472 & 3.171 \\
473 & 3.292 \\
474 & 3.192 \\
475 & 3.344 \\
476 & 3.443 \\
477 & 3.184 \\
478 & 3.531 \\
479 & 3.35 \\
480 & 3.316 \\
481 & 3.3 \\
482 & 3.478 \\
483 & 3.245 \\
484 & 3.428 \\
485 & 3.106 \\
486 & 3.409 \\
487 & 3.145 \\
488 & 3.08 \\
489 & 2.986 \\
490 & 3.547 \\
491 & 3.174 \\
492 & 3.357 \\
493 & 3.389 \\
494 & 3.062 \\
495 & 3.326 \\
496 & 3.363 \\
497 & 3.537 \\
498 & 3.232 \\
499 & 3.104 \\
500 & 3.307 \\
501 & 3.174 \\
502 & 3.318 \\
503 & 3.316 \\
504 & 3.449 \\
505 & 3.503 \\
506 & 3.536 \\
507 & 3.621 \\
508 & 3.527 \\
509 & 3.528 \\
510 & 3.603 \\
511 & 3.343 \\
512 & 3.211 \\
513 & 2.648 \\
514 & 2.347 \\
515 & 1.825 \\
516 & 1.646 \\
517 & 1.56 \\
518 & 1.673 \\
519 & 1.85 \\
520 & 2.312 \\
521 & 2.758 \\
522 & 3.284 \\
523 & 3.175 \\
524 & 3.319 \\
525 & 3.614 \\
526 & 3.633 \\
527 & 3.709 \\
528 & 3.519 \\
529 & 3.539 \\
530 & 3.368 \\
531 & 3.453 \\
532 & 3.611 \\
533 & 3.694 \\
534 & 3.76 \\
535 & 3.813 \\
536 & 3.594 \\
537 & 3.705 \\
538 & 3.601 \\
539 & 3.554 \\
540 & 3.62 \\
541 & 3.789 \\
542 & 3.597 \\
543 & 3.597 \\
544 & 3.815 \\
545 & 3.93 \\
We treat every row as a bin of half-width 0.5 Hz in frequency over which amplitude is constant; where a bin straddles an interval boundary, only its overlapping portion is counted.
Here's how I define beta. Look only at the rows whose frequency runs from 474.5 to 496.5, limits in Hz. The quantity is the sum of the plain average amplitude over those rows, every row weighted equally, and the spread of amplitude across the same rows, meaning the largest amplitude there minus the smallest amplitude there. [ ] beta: 3.9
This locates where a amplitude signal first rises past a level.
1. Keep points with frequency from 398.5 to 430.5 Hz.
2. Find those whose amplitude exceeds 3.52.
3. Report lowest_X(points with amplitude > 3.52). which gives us 399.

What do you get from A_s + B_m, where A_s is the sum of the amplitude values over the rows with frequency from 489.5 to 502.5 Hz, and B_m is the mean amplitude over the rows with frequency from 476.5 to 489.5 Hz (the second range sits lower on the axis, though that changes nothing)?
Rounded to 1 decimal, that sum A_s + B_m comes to 46.2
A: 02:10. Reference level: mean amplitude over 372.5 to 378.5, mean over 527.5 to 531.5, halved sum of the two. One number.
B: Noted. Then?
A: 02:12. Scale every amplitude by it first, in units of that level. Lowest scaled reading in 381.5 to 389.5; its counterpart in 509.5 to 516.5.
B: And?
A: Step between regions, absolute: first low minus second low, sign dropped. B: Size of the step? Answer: 0.47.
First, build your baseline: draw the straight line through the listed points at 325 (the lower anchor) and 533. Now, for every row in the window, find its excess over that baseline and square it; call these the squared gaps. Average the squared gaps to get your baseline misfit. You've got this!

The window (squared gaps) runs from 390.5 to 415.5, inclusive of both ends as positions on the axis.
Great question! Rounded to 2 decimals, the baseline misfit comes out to 0.06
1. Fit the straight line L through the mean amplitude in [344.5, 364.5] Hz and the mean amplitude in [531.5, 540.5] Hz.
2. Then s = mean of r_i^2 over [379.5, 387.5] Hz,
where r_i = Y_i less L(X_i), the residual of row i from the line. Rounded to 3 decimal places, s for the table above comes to 0.076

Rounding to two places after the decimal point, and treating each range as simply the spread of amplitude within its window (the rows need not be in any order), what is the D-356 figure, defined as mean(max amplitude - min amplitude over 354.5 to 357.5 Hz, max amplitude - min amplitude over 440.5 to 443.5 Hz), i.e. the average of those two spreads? 0.27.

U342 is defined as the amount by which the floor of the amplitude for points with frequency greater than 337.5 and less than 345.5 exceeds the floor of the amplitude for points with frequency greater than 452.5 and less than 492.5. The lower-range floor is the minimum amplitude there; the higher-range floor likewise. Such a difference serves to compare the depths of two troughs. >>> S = 0.22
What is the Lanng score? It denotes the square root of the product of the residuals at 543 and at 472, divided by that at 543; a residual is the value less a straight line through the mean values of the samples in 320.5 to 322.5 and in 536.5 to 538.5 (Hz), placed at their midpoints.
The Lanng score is -2.8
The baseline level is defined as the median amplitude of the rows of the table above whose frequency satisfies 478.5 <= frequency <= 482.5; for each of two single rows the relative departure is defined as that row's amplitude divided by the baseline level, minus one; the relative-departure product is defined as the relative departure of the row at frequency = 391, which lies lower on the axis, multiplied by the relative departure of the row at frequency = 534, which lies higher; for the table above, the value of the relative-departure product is 0.011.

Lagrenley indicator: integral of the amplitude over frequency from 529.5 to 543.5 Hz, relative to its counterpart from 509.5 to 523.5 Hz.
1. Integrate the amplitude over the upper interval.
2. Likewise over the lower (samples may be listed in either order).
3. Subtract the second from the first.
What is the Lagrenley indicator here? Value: 16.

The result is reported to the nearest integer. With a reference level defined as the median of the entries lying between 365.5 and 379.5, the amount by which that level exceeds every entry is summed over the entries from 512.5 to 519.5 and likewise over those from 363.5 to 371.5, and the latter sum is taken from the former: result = 12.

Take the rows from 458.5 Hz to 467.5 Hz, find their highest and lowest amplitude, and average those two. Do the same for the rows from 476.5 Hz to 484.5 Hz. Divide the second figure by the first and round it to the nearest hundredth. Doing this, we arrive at 0.98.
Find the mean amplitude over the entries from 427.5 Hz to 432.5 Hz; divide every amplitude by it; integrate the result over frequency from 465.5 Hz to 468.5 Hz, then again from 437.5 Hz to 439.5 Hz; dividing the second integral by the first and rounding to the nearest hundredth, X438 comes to 0.62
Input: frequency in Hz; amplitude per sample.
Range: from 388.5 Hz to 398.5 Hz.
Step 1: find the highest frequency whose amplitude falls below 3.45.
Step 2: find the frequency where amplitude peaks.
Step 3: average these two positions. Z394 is 396.5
